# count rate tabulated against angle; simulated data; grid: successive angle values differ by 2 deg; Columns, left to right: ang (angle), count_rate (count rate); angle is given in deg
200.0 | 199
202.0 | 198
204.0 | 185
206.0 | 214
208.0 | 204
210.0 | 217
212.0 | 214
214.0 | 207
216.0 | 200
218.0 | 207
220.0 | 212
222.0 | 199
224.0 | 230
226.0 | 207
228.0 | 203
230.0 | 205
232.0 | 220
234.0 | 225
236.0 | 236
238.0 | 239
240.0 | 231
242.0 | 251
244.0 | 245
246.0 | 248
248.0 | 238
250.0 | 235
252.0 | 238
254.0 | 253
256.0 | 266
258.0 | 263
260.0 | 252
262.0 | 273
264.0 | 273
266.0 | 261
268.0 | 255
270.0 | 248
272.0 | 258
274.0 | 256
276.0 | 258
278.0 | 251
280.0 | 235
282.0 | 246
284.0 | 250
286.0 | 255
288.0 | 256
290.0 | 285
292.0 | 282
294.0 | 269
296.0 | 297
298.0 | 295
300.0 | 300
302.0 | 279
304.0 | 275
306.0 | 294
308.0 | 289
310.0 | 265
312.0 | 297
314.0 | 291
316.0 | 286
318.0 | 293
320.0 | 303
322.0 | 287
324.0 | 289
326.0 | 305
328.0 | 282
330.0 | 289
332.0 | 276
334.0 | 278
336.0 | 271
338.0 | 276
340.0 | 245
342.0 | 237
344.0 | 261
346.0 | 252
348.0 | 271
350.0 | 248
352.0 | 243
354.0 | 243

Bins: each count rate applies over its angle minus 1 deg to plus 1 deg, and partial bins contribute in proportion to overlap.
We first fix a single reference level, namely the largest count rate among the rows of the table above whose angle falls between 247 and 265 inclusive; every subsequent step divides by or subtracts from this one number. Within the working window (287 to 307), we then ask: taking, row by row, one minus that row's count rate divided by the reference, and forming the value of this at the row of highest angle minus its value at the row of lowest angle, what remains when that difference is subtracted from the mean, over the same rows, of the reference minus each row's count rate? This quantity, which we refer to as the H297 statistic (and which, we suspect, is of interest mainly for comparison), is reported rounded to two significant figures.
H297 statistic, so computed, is -10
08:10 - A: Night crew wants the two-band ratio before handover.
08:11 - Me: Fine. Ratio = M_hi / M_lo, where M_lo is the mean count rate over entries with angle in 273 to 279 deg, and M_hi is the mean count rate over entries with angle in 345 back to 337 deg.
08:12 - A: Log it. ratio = 1.00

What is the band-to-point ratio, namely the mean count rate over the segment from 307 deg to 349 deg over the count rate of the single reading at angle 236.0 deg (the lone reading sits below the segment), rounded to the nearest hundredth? 1.18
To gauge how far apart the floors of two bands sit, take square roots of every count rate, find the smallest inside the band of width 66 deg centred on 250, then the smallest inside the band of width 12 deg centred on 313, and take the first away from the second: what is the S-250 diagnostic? 2.2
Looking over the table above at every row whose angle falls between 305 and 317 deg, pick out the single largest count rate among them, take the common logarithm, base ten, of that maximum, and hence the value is 2.47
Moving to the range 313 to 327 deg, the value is 2.48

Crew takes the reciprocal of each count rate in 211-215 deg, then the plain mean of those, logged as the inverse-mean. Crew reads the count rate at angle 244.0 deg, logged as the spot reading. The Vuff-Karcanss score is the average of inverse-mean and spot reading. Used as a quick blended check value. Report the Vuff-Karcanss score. 123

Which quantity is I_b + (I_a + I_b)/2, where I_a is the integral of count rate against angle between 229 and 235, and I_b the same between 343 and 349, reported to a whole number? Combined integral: 3002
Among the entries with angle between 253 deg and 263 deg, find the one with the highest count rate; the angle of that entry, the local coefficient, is 262.0 deg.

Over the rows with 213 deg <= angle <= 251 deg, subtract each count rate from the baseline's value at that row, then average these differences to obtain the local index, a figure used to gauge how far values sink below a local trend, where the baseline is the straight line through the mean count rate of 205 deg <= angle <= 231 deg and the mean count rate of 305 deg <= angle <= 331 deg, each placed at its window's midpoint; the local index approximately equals -3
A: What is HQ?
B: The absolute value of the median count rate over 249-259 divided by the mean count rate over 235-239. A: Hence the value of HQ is 1.07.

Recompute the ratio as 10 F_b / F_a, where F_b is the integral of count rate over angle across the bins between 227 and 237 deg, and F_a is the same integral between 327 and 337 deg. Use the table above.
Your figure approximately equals 7.8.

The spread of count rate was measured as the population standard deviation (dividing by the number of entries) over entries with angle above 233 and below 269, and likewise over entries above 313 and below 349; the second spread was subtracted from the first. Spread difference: -4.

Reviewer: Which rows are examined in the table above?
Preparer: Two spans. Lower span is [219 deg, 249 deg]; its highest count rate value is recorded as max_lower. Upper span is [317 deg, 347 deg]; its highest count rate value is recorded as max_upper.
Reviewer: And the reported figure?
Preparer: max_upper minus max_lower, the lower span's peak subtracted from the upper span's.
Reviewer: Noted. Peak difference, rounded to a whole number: 54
